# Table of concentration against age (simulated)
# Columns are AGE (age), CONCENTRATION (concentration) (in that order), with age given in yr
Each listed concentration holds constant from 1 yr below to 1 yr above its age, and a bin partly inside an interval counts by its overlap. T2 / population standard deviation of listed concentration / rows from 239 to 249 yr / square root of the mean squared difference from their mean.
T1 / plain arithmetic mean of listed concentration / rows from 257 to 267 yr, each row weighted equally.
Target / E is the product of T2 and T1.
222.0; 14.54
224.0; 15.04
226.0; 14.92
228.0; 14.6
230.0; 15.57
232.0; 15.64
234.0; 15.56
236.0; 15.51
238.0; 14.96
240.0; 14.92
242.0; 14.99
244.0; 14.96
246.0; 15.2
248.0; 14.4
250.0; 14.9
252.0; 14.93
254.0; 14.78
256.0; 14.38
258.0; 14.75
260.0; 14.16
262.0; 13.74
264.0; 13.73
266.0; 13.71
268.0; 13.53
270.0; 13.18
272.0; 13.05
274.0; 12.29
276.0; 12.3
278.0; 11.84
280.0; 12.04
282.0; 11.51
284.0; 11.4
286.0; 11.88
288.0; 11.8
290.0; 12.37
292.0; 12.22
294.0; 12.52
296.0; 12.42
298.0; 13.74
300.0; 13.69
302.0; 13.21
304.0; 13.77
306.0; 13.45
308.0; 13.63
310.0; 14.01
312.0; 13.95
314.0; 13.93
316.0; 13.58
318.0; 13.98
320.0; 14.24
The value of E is 3.7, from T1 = 14.0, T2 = 0.27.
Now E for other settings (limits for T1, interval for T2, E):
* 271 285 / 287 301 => 8.3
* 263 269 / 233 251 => 4.5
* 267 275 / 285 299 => 7.7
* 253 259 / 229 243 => 4.5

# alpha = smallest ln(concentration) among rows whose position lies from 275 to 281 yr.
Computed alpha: 2.47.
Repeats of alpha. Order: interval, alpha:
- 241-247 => 2.71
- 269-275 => 2.51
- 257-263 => 2.62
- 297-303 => 2.58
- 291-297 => 2.50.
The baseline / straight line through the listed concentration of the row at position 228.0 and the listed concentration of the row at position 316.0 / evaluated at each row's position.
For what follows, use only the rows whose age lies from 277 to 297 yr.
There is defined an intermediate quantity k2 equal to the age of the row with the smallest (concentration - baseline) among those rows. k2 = 284.0 yr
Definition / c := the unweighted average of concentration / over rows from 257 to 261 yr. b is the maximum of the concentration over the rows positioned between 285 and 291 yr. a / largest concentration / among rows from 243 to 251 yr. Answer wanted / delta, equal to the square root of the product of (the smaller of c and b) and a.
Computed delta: 13.7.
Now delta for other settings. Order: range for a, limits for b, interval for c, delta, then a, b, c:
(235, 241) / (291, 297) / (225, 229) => 13.9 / 15.51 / 12.52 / 14.8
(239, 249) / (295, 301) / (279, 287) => 13.3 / 15.2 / 13.74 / 11.7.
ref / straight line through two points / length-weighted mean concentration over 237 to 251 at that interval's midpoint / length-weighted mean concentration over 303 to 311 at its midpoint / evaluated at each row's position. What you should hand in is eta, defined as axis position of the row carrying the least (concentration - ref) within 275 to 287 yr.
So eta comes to 284.0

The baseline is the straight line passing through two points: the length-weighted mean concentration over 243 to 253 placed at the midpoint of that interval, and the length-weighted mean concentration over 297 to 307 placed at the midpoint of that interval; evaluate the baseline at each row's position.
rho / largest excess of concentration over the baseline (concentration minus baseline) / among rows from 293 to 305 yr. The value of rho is 0.25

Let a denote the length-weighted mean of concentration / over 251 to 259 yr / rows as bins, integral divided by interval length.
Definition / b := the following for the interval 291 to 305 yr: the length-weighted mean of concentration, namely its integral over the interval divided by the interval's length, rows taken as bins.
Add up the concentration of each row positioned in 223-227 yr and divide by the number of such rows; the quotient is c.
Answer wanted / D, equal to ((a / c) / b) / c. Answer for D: 0.0050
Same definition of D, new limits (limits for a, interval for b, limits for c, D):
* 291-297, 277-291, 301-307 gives 0.0058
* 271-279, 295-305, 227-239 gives 0.0040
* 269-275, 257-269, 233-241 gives 0.0040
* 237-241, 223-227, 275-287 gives 0.0071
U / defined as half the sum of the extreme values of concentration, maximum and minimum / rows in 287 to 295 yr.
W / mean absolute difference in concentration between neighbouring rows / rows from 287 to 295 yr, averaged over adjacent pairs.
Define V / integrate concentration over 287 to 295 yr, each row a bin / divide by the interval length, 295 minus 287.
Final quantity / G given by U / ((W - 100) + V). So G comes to -0.14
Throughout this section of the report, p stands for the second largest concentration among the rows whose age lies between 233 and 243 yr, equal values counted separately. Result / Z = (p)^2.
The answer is 241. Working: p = 15.51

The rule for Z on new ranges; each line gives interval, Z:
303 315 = 195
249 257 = 222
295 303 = 187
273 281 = 151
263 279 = 188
